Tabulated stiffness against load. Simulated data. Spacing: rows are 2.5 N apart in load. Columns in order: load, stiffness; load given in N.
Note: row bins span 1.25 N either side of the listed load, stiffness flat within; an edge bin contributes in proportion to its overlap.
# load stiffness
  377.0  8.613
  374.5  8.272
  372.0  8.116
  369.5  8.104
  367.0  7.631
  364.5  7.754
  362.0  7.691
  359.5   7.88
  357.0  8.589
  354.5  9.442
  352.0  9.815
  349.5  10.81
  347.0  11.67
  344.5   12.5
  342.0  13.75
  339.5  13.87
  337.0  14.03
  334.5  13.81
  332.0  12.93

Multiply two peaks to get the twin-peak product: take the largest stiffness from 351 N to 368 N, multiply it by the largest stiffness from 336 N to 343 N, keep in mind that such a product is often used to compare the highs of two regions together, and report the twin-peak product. 138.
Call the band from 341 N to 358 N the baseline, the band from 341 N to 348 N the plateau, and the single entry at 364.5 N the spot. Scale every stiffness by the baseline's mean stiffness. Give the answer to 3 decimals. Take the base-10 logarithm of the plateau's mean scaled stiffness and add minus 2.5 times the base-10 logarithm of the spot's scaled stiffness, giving 0.436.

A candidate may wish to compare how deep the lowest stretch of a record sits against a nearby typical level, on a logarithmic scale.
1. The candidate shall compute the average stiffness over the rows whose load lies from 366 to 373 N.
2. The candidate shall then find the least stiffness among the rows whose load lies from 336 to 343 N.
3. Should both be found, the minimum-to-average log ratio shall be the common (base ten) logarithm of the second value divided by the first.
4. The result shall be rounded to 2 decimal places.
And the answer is 0.24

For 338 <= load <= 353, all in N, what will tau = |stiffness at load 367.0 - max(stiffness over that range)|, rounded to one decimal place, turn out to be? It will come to 6.2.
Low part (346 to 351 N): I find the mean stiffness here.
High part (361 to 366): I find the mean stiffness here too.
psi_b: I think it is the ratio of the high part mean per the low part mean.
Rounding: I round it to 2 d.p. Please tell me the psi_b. 0.69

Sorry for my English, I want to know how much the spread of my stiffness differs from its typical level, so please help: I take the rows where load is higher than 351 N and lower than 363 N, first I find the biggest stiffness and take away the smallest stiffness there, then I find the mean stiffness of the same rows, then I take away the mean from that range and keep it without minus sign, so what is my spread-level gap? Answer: 6.6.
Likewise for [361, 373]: 7.4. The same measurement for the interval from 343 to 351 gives 10.0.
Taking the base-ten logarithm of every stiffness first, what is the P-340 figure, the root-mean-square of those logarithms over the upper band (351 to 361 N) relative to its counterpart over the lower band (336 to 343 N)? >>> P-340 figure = 0.832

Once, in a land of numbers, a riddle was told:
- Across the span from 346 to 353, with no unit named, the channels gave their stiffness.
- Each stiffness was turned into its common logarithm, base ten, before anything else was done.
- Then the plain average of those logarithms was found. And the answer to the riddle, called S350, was 1.03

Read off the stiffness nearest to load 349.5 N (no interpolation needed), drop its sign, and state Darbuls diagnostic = 10.8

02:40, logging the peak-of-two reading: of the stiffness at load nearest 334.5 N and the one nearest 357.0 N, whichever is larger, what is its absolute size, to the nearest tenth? 13.8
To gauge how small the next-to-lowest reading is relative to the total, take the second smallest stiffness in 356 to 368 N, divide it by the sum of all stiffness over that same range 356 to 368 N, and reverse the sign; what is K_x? -0.194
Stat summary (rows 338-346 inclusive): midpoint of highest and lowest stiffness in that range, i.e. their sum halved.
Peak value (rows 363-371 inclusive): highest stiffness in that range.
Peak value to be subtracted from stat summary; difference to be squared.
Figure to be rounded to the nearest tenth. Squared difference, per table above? 25.8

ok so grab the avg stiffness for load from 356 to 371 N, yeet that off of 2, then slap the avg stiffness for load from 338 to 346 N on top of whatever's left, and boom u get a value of 7.4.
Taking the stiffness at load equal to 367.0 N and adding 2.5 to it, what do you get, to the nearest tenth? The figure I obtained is 10.1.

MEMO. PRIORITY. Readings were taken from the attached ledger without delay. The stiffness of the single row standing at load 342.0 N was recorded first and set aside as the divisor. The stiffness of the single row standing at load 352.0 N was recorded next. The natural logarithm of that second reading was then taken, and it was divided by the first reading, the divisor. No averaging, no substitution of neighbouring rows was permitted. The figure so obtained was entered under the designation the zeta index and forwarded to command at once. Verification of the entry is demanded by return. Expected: 0.17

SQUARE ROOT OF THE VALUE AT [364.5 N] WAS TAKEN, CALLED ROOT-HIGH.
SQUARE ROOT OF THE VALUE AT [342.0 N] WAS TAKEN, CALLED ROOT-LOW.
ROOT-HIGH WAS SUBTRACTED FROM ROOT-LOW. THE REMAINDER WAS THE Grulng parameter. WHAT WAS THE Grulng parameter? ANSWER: 0.92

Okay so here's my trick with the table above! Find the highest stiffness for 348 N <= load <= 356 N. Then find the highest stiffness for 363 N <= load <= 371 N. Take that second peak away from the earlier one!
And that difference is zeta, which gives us 2.7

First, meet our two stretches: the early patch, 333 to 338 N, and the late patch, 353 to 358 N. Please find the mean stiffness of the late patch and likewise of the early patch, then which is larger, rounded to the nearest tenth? 13.9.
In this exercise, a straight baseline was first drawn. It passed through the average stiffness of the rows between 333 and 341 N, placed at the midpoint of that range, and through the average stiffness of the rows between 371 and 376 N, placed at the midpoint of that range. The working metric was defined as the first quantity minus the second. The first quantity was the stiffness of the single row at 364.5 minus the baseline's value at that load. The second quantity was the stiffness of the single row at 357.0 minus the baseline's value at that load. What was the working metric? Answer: 0.3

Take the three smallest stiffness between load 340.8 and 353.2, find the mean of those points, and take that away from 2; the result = -8.8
